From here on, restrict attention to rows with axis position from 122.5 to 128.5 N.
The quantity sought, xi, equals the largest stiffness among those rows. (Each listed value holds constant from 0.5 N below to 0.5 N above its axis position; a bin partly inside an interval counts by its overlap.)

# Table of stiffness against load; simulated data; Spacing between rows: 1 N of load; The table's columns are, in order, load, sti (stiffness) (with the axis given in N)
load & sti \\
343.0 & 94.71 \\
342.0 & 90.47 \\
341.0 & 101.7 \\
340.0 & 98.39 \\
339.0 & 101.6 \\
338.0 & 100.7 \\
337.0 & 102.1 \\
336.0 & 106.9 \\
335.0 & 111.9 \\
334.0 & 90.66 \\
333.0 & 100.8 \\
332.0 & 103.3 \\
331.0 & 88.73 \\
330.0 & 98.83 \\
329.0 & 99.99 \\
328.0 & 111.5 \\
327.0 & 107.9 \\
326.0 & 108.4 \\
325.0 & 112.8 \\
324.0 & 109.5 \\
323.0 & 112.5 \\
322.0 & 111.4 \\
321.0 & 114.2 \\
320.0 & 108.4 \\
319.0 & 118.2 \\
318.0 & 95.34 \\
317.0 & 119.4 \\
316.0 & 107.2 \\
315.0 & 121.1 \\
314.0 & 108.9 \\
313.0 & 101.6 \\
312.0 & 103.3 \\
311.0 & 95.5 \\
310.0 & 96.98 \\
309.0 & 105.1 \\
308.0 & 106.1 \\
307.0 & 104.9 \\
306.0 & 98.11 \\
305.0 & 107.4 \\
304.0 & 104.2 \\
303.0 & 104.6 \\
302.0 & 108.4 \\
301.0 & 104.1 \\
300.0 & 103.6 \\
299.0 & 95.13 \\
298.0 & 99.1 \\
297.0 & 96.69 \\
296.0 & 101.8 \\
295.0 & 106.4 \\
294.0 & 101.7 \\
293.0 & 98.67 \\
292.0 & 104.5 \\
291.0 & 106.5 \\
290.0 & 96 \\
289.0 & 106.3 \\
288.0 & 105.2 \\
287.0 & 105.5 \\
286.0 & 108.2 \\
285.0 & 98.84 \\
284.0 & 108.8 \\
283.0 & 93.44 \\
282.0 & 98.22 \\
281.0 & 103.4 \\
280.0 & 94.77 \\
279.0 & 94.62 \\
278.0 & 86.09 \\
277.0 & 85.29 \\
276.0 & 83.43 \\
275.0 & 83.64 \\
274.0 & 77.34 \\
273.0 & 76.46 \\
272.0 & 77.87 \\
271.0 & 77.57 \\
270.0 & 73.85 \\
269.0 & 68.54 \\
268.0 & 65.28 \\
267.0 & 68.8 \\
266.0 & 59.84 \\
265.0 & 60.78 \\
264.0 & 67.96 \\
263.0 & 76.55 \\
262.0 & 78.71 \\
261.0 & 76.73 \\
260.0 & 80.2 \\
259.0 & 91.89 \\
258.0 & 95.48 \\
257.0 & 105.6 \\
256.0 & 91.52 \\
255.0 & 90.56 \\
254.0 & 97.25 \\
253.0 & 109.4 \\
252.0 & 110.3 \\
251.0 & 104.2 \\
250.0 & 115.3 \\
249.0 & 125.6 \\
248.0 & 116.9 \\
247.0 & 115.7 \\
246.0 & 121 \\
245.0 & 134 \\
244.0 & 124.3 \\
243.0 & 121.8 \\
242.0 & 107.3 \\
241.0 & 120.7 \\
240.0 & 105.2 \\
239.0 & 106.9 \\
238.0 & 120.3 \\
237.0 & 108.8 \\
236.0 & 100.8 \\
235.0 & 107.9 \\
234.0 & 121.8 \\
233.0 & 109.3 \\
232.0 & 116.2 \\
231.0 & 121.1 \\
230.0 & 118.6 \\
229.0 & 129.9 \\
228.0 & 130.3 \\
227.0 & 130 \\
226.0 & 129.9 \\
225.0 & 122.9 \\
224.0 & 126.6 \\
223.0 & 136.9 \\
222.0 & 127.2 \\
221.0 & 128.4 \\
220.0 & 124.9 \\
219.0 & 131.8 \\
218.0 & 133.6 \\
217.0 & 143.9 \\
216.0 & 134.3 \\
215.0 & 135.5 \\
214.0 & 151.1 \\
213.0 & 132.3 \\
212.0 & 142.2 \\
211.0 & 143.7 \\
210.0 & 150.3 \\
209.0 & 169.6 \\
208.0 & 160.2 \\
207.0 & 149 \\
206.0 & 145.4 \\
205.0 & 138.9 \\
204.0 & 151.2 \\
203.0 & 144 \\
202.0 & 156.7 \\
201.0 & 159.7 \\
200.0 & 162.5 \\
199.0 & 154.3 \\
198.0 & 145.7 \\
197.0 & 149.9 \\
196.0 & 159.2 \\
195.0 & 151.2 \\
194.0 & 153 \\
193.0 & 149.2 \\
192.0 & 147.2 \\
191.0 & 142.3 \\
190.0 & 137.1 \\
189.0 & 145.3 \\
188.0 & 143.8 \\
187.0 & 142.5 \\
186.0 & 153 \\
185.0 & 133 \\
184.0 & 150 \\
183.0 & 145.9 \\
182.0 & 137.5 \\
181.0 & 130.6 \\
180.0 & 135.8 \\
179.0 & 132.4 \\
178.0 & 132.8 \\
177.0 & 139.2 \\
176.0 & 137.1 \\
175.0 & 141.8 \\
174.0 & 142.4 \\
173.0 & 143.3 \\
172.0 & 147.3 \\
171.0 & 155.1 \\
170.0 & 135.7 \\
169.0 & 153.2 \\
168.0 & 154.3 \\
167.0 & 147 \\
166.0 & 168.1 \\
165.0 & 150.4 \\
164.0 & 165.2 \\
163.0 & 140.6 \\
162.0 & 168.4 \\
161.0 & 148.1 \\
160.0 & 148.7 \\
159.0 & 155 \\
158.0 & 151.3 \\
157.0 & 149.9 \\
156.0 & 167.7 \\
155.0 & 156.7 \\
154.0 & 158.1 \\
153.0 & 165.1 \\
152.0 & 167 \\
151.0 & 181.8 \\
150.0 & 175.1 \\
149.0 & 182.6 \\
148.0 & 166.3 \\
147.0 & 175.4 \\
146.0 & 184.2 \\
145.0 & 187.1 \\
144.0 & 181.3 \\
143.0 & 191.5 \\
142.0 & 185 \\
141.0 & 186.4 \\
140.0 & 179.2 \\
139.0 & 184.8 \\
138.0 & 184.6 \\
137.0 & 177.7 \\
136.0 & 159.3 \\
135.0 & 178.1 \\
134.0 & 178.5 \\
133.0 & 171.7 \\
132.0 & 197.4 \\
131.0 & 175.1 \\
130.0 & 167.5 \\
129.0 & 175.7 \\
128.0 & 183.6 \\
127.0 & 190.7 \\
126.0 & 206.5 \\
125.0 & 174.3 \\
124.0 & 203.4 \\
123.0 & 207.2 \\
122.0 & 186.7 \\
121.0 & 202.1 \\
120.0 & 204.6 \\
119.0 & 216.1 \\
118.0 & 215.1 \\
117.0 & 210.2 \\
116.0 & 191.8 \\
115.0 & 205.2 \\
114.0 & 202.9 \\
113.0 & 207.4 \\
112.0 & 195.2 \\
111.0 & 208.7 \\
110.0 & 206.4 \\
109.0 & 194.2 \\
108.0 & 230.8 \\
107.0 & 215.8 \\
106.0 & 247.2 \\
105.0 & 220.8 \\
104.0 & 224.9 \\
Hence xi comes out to 207.2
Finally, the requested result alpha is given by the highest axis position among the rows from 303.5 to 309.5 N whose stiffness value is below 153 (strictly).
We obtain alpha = 309.0 N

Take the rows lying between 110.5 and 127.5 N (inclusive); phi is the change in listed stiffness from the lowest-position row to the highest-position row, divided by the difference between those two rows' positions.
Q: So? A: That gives -1.1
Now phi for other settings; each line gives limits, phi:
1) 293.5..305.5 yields 0.5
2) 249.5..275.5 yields -1.3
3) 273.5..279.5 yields 3.5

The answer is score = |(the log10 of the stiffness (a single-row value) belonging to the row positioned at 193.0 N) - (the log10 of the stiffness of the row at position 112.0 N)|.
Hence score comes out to 0.12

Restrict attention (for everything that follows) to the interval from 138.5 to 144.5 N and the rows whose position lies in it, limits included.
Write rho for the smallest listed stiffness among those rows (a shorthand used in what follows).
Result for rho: 179.2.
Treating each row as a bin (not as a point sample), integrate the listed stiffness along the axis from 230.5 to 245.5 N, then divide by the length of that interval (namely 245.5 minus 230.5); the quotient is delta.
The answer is 115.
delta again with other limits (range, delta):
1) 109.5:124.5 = 204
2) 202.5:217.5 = 146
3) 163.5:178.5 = 148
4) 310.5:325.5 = 109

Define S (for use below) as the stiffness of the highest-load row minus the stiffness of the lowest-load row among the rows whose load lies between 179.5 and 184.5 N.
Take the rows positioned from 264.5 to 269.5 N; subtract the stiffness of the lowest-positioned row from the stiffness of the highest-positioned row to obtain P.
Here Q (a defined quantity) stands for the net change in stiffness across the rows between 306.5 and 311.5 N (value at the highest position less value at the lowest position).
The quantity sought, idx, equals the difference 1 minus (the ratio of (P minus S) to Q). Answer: 0.3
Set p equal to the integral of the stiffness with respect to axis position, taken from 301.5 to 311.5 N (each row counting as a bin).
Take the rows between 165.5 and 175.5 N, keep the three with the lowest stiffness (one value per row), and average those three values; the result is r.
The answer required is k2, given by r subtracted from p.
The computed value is 891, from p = 1031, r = 140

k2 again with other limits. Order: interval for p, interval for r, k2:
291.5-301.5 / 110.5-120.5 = 815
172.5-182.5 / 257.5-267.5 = 1310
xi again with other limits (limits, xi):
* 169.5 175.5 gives 155.1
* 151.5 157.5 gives 167.7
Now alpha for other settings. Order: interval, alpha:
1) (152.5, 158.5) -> 158.0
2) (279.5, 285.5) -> 285.0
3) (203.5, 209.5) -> 207.0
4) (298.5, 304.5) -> 304.0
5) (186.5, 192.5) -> 192.0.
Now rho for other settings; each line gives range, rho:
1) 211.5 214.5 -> 132.3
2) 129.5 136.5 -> 159.3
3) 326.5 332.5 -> 88.73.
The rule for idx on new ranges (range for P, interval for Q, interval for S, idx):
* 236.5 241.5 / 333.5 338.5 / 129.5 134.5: 0.9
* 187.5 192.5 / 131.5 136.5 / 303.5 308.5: 1.0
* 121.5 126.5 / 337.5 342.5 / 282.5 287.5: 1.8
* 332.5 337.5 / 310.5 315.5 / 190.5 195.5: 1.3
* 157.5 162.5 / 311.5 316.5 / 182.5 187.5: -4.3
